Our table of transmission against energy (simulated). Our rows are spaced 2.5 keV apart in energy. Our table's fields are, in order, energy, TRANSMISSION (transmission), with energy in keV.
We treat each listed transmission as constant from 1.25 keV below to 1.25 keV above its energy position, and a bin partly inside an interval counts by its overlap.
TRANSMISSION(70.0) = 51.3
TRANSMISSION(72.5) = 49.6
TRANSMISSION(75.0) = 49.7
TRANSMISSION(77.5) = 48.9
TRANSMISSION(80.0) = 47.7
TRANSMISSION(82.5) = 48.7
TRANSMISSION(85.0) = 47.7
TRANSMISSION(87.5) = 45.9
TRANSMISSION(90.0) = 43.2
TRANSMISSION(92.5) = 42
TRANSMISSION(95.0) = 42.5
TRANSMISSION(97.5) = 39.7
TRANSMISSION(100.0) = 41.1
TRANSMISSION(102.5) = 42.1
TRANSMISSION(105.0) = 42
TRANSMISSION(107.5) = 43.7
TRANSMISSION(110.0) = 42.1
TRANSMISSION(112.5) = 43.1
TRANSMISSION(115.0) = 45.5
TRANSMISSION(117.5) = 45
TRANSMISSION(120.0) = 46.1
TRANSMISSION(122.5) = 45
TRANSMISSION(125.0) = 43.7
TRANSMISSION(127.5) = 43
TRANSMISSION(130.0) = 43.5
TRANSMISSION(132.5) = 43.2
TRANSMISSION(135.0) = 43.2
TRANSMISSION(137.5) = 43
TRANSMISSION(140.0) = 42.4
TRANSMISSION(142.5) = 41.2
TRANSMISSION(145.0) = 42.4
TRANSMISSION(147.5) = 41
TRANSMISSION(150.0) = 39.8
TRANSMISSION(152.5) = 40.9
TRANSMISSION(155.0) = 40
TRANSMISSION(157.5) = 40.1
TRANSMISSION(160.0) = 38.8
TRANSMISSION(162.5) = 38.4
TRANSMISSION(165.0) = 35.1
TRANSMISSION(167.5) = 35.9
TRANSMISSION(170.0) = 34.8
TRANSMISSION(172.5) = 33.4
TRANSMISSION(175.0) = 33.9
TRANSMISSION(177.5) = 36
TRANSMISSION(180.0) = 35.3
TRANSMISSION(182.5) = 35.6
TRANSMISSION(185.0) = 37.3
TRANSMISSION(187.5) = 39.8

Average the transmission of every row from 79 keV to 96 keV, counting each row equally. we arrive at 45.4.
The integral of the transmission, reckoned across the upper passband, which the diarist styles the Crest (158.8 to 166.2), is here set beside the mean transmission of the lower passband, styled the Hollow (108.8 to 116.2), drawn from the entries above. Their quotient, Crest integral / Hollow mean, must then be 6.4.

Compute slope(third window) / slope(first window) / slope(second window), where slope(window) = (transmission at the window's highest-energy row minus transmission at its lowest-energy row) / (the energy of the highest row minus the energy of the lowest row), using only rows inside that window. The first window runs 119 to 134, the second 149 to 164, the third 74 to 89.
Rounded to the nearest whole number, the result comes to -12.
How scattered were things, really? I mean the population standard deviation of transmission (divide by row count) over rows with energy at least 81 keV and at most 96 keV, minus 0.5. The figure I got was 2.1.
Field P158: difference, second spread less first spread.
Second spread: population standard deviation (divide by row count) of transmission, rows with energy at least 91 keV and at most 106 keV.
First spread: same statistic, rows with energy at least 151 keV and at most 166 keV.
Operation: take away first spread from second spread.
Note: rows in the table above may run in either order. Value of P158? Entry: -1.0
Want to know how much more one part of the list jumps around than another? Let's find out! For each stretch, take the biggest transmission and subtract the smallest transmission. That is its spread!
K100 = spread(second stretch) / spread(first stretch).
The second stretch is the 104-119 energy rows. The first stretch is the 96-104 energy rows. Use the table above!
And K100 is 1.5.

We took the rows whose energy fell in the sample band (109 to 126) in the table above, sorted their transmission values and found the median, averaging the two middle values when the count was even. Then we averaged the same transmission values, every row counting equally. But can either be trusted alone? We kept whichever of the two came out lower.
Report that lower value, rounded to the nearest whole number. 44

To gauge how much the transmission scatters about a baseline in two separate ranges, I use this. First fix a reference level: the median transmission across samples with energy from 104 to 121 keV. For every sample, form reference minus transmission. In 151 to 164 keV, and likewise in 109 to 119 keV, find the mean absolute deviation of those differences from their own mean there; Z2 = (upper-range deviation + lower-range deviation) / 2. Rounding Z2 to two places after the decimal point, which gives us 1.08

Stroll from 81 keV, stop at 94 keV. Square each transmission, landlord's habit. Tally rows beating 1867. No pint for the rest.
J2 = 3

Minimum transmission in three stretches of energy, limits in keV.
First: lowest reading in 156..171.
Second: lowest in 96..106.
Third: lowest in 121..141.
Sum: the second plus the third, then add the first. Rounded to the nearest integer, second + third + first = 117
